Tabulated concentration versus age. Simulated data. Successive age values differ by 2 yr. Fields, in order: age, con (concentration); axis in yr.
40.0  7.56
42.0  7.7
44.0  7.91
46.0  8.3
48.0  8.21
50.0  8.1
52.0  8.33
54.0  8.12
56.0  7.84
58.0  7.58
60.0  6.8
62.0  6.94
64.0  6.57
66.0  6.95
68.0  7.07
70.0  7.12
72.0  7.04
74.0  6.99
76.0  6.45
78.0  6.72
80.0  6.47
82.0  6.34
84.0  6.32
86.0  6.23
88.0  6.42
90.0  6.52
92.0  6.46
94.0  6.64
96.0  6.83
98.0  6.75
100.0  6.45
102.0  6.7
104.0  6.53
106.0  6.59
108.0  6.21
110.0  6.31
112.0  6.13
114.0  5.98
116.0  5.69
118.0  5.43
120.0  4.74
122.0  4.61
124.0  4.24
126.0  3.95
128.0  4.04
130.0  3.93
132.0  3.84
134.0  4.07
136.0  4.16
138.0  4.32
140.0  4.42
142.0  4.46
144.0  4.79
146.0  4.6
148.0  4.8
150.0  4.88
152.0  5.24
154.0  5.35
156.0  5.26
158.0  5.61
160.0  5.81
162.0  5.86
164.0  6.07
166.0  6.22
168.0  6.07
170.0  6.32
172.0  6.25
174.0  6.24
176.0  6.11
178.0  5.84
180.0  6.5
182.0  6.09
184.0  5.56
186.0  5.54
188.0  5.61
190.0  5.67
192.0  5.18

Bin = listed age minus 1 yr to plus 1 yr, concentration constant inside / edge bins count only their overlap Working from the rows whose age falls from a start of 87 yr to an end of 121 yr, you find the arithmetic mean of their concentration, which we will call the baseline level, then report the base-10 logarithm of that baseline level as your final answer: 0.80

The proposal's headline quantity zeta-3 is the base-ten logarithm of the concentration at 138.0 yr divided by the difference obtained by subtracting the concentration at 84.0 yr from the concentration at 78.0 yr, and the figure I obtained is 1.03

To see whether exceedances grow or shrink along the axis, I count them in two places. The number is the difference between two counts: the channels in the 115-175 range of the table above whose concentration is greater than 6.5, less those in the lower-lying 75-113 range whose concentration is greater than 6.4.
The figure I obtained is -13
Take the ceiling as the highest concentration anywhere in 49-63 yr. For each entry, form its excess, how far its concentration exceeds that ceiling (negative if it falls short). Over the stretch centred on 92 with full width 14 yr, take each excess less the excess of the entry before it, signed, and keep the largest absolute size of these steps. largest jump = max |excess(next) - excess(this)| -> 0.2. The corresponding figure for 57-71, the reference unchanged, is 0.8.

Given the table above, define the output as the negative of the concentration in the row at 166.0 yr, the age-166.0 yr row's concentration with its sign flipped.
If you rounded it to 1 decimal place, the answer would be -6.2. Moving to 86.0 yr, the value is -6.2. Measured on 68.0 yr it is -7.1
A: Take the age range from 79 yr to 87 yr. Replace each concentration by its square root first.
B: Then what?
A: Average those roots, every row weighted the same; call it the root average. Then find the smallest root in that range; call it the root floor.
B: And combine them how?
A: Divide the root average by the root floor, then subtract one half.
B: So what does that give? 0.509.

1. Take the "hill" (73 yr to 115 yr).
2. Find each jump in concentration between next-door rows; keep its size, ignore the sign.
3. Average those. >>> 0.18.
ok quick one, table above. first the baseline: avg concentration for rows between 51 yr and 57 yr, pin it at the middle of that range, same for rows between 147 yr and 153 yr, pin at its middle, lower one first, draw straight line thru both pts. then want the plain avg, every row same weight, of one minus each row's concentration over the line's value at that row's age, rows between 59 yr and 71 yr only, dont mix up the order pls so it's 0.11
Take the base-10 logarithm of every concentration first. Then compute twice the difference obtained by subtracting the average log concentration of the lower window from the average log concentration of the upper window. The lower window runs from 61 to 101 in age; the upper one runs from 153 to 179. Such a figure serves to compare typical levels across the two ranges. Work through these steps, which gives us -0.10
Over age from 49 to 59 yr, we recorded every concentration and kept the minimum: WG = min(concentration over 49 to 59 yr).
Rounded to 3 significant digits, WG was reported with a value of 7.58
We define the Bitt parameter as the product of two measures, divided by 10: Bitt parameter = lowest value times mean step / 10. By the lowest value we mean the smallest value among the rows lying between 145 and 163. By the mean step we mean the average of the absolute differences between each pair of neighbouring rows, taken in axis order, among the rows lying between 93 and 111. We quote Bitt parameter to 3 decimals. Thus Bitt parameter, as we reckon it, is 0.088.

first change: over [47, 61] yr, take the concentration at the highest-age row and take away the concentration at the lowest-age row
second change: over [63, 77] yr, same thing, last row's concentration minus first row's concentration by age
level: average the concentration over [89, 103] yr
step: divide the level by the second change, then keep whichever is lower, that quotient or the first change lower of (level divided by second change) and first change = -55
